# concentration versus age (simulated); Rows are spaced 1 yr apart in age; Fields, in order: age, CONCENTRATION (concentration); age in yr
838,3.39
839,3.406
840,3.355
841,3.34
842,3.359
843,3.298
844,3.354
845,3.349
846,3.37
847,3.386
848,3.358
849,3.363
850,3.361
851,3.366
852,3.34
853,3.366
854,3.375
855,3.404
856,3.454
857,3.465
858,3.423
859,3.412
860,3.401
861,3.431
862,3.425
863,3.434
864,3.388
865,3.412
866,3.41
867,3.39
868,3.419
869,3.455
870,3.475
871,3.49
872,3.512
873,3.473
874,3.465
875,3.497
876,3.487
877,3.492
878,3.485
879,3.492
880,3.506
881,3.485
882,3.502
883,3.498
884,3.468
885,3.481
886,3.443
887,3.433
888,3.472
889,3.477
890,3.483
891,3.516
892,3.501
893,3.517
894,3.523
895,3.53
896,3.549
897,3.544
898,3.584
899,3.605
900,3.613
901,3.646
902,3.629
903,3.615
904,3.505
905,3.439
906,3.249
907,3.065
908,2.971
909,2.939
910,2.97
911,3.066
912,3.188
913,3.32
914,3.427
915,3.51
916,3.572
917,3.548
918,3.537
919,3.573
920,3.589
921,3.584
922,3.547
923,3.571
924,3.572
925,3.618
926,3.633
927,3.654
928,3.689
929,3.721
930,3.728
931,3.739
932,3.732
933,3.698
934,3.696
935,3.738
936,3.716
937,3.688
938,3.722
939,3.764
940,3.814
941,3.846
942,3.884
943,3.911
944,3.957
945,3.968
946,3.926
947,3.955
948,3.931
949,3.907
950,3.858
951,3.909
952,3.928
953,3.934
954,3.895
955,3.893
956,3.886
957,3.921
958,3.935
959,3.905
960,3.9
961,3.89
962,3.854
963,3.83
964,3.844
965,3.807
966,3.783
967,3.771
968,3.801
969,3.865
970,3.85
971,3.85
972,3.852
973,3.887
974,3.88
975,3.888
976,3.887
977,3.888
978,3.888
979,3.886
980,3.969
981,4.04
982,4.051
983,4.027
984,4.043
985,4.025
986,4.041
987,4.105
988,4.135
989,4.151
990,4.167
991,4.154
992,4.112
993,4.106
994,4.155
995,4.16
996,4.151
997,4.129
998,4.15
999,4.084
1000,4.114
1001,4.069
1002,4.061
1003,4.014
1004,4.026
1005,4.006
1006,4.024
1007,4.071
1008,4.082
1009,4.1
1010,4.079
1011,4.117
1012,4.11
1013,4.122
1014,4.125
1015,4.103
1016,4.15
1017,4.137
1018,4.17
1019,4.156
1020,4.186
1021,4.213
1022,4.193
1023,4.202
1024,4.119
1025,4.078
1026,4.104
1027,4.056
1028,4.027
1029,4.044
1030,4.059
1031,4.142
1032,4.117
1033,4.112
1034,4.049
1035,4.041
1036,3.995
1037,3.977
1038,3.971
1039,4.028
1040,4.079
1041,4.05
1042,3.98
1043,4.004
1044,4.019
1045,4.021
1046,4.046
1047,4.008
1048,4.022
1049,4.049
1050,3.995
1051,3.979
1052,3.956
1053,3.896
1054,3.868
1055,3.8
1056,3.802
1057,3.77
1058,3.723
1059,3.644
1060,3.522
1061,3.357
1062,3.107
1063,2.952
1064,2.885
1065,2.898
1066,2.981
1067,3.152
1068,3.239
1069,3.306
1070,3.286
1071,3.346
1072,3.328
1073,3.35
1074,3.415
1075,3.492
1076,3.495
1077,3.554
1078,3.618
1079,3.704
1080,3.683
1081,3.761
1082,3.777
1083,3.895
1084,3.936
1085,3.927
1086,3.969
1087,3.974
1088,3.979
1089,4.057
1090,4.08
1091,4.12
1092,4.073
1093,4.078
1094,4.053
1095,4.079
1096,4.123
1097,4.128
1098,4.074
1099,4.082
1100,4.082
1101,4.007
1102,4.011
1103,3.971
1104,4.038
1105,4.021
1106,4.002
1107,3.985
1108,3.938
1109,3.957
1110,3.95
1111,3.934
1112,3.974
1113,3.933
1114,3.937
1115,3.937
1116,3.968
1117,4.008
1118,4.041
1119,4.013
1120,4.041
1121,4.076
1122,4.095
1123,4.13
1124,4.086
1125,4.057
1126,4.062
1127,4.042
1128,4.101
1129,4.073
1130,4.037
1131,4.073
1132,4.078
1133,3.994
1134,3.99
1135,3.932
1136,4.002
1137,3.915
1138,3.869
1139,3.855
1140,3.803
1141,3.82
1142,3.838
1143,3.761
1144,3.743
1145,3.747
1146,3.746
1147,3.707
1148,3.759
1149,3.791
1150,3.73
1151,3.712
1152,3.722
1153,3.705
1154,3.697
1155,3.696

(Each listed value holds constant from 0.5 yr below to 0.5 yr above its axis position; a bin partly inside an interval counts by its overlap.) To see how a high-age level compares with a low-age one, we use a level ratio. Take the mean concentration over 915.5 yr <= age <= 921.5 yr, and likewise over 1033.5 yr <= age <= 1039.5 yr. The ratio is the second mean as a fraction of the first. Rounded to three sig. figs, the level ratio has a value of 1.12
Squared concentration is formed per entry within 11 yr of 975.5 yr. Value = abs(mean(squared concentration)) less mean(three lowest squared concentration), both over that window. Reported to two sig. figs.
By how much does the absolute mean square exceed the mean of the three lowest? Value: 0.96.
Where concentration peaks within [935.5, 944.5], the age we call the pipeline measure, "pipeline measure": 944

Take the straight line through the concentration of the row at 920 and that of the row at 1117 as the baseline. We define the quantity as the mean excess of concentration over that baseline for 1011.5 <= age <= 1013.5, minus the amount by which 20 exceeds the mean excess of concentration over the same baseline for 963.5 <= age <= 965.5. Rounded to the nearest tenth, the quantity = -19.5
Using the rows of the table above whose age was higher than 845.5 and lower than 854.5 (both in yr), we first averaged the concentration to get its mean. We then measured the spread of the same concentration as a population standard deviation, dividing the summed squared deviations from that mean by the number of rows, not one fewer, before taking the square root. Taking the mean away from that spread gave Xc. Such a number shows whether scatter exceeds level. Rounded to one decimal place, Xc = -3.4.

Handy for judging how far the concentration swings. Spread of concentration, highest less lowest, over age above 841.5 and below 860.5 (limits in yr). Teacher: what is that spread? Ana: 0.17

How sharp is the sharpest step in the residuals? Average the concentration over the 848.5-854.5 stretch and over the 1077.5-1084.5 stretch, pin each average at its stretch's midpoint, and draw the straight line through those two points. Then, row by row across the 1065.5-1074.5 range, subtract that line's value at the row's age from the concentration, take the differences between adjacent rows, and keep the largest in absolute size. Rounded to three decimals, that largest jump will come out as 0.169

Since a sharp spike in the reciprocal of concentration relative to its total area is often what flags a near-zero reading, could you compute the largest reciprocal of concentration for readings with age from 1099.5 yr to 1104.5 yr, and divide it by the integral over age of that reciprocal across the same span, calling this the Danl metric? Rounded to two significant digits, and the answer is 0.20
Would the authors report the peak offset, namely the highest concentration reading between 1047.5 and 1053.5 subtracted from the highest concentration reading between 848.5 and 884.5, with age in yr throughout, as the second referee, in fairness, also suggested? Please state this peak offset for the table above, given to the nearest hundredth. -0.54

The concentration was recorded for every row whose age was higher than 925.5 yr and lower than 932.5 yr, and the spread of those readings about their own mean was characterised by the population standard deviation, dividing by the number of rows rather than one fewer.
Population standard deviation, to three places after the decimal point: 0.039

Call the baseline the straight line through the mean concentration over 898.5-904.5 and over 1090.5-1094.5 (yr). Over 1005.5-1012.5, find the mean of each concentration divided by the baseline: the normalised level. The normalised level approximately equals 1.05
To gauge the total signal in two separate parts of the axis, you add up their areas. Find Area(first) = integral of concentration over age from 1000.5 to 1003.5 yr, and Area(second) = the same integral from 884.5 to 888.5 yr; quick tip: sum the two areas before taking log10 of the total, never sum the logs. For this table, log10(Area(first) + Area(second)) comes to 1.41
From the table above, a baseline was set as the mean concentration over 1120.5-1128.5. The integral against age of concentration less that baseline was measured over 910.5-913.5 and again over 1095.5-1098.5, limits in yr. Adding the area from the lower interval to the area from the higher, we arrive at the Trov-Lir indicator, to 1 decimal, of -2.6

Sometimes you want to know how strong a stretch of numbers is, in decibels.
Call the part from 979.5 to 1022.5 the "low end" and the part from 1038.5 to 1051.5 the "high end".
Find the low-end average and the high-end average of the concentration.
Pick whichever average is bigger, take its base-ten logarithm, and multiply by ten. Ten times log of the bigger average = 6.13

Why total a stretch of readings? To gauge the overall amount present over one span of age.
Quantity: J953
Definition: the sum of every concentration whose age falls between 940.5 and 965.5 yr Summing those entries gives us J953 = 97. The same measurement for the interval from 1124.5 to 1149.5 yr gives 98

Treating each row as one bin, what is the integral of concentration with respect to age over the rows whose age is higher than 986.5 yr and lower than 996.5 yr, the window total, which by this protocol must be 41.4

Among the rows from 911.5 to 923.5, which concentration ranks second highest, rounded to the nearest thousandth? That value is 3.584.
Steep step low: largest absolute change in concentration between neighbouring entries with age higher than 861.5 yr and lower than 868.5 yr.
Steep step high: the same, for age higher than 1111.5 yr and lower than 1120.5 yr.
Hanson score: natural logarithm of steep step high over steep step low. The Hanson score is -0.12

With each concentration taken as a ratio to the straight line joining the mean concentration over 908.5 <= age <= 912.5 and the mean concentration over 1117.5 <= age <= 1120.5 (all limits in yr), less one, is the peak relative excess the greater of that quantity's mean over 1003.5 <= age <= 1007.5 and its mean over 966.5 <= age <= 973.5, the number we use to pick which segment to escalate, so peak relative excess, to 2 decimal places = 0.16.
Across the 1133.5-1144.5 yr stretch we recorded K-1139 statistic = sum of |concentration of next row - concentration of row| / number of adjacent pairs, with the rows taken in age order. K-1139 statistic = 0.046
